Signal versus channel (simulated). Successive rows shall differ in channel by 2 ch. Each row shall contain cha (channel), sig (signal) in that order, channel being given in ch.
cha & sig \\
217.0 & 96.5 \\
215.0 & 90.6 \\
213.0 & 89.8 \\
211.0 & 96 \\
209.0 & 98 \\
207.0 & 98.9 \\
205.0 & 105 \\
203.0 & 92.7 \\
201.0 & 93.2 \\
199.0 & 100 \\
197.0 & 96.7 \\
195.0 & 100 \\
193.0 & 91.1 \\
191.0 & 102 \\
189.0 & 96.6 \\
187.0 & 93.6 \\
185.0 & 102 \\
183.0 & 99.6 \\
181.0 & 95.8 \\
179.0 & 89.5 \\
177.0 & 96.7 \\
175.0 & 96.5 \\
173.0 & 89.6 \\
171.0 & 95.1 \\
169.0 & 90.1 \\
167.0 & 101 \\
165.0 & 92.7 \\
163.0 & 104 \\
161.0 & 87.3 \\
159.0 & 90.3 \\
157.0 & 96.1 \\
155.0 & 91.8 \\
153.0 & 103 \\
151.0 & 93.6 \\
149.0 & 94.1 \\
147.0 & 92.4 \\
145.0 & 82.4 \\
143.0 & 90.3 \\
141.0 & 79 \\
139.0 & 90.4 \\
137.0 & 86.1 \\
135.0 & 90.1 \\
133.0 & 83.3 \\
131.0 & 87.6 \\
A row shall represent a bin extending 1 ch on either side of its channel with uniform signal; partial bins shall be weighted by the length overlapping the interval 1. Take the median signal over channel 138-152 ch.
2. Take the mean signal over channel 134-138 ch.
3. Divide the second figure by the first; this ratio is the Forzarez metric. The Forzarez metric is 0.975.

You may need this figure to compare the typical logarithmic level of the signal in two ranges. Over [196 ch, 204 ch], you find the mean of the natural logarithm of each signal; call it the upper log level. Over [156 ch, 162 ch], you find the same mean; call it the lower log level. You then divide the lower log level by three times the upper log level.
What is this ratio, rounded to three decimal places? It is 0.330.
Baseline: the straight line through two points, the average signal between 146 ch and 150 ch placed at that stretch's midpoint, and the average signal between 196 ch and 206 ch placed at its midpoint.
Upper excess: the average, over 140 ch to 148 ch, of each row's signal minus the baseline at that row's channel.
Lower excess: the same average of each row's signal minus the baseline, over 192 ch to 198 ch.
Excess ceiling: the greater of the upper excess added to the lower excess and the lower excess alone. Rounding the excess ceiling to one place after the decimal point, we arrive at -1.1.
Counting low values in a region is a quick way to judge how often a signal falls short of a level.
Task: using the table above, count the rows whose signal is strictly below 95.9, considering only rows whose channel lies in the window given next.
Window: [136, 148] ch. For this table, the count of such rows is 6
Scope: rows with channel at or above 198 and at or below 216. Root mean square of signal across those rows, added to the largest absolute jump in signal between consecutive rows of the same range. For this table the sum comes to 108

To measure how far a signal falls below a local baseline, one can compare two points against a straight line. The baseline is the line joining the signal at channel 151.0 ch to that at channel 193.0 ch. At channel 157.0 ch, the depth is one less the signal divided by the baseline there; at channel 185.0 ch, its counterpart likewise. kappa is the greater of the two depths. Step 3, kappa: -0.031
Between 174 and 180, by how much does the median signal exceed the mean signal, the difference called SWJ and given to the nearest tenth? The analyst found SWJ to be 2.3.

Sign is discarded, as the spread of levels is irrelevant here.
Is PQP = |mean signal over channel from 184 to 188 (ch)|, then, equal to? 97.8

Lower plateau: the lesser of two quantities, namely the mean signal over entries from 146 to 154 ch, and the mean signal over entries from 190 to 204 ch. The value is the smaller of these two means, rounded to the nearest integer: 96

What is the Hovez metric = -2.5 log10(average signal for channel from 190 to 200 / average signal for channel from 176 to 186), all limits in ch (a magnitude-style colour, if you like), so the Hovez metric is -0.014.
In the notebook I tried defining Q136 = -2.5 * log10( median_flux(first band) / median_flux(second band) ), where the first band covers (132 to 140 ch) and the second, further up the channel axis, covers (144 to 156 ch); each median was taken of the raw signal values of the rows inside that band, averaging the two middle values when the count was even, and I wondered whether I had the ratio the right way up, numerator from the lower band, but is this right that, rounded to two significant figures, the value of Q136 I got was 0.059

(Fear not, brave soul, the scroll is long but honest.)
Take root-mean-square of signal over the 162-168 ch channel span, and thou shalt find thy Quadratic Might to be 99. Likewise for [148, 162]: 94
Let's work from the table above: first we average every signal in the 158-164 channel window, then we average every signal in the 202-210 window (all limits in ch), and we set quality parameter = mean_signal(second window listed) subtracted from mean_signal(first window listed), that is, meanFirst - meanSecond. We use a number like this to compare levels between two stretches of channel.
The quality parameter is -4.8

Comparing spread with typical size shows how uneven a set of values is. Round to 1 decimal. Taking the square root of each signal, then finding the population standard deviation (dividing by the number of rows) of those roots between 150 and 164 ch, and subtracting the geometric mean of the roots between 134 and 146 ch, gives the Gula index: -9.0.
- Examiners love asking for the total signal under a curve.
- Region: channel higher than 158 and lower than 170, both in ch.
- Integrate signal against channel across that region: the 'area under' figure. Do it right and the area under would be 1131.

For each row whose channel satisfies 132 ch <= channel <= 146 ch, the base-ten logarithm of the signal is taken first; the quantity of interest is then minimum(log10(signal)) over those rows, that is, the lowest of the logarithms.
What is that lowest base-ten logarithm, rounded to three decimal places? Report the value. 1.898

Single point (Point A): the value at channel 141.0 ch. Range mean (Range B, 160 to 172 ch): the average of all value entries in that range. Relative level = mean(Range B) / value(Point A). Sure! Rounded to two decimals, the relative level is 1.20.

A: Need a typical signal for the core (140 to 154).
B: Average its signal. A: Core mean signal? 90.7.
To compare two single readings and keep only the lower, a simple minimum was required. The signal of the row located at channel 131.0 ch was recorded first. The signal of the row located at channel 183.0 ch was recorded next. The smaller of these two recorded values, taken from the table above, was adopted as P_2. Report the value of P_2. 87.6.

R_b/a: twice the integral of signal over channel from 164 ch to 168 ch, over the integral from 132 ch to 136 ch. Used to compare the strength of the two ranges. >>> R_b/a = 2.23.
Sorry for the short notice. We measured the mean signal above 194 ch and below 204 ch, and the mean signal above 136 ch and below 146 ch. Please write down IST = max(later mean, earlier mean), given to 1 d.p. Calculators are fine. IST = 96.5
